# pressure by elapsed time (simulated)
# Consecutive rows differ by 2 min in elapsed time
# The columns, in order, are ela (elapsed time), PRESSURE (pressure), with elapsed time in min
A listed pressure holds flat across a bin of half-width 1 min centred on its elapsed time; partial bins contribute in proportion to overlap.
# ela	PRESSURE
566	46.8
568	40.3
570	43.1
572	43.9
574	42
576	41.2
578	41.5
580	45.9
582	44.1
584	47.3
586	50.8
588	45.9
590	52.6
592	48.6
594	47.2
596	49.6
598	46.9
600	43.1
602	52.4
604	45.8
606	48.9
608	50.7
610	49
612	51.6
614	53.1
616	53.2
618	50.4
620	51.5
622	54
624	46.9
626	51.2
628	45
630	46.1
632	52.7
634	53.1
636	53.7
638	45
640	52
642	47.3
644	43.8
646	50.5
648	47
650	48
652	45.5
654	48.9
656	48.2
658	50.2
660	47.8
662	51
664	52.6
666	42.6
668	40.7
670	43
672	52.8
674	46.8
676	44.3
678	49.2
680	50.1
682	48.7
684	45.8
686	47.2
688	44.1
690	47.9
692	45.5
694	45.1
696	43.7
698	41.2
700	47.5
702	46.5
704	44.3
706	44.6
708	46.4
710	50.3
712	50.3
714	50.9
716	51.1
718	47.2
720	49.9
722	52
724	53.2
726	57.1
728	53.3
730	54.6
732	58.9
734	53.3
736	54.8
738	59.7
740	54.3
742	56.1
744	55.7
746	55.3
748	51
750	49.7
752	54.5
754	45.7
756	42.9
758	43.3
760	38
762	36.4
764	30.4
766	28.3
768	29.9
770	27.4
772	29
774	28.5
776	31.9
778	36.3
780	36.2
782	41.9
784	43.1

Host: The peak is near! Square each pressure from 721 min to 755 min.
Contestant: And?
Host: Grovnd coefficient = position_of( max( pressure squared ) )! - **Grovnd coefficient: 738 min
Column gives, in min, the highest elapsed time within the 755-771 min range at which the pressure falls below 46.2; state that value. 770 min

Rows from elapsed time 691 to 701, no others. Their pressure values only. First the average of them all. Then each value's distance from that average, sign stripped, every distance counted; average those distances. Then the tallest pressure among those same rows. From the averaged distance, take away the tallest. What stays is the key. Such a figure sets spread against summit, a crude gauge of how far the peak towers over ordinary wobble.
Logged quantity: -46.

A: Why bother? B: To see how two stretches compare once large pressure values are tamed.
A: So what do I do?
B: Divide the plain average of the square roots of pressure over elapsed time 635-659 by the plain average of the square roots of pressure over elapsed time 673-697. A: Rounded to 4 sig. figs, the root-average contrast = 1.019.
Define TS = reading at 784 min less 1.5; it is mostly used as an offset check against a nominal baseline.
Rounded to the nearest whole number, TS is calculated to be 42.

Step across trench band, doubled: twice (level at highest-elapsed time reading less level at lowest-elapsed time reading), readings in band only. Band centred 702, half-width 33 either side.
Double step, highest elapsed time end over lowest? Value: 21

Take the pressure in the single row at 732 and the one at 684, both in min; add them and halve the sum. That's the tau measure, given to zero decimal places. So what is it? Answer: 52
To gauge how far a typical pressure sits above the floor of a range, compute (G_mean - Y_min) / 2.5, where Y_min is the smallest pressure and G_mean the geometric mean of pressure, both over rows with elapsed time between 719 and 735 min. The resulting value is 1.63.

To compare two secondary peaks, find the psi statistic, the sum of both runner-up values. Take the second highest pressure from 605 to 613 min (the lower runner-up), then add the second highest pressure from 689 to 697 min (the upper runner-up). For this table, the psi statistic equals 96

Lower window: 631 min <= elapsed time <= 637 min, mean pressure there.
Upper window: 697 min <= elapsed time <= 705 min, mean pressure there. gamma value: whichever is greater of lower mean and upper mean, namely 53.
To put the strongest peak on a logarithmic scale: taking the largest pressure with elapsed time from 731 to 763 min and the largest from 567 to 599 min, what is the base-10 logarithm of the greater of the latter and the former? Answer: 1.78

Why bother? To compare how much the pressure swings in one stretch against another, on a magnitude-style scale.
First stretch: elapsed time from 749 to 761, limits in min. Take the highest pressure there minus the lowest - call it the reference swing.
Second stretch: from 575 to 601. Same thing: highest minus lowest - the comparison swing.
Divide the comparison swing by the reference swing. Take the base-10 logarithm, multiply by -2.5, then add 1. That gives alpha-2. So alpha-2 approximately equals 1.4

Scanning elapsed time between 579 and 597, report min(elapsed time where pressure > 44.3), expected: 580 min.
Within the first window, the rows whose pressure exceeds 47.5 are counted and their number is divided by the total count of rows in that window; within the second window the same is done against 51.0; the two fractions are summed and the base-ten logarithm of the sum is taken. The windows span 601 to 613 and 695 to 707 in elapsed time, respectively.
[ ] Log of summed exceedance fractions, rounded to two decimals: -0.08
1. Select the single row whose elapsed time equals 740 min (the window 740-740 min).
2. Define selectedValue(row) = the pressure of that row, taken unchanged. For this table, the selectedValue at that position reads 54.3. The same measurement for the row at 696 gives 43.7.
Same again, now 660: 47.8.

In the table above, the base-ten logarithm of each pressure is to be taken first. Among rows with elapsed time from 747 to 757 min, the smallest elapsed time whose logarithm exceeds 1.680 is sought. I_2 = 748 min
